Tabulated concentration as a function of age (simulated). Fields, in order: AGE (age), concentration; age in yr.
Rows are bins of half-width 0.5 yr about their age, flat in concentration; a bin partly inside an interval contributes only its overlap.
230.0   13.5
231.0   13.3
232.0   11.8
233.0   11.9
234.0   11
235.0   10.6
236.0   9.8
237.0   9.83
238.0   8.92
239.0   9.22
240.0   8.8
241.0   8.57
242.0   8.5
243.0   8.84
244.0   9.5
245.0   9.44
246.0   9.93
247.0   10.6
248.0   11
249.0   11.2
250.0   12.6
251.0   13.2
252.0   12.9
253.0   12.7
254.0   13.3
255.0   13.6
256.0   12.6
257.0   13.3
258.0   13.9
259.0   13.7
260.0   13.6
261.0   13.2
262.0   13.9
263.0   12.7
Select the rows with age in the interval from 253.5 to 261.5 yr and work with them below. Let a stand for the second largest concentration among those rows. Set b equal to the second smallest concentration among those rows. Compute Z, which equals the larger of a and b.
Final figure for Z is 13.7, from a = 13.7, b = 13.2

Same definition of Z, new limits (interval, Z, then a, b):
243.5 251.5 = 12.6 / 12.6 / 9.5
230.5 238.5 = 11.9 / 11.9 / 9.8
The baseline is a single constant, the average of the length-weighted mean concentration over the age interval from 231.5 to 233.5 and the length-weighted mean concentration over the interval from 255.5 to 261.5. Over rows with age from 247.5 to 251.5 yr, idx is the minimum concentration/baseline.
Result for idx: 0.87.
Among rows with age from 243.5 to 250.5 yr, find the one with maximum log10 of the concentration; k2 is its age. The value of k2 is 250.0 yr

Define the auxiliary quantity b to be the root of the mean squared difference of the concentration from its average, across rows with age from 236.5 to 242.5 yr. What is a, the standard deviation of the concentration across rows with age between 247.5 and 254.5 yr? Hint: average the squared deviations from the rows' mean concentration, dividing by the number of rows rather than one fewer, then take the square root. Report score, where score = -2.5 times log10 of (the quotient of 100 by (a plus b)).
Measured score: -4.7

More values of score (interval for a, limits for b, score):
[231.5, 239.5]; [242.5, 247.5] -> -4.5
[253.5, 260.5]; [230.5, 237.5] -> -4.5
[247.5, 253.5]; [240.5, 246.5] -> -4.7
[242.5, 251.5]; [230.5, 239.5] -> -3.9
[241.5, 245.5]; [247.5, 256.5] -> -4.7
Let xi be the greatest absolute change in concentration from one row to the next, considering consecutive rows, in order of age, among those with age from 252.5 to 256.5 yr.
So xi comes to 1.00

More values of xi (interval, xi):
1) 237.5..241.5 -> 0.42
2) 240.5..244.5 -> 0.66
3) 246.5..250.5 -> 1.40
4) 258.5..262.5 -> 0.70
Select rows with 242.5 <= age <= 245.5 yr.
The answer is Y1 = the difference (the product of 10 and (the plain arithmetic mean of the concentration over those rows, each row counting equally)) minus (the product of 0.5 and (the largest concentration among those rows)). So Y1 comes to 88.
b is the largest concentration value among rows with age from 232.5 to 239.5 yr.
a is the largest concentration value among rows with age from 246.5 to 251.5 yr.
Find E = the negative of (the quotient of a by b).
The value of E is -1.1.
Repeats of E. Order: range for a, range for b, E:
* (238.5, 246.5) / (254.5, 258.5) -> -0.7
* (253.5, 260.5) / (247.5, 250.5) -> -1.1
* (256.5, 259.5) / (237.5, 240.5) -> -1.5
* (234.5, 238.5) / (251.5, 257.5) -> -0.8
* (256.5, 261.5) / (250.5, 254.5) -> -1.0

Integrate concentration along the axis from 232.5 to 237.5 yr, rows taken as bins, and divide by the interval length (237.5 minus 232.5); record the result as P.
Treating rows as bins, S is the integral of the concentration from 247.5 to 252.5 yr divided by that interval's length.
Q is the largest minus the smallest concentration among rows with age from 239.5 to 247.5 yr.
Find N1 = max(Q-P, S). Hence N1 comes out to 12.2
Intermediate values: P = 10.6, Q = 2.1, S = 12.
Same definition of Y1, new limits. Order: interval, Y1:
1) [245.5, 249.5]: 101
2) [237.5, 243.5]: 83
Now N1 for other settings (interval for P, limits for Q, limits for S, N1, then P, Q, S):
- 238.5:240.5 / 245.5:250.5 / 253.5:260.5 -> 13.4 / 9.0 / 2.7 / 13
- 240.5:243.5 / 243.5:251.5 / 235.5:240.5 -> 9.3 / 8.6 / 3.8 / 9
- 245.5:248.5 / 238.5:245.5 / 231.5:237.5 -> 10.8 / 10.5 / 1.0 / 11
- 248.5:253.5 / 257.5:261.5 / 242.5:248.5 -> 9.9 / 12.5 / 0.7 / 10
